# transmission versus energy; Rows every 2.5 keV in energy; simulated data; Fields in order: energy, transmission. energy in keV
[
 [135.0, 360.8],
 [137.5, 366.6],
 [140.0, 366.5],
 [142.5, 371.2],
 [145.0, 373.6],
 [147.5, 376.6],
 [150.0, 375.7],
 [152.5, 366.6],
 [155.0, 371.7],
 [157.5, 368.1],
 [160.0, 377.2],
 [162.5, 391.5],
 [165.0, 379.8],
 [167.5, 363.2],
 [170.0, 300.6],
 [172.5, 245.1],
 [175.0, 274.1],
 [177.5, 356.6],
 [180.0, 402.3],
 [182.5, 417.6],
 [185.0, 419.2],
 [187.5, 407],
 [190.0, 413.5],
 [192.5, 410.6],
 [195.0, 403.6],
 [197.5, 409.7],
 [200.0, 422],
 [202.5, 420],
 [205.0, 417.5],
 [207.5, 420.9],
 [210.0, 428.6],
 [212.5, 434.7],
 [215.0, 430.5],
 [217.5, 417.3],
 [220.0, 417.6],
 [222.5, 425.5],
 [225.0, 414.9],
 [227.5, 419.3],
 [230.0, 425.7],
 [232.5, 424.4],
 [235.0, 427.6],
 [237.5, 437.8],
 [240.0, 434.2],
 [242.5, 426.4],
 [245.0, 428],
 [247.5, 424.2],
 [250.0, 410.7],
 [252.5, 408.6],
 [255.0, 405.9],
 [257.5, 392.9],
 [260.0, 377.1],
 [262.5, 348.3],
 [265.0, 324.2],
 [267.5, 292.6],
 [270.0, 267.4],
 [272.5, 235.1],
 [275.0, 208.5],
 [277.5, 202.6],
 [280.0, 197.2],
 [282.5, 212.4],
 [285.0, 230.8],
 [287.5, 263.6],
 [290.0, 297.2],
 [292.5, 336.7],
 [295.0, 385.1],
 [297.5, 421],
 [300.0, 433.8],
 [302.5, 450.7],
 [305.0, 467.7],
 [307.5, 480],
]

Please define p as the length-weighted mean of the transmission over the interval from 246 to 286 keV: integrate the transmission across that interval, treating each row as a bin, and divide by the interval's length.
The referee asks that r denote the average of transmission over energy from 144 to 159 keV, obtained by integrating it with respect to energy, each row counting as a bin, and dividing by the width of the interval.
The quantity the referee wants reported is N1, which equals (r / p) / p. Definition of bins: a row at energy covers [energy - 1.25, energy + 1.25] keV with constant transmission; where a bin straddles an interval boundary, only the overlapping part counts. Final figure 0.0039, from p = 310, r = 372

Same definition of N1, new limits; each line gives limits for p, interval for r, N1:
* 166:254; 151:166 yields 0.0023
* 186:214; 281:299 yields 0.0018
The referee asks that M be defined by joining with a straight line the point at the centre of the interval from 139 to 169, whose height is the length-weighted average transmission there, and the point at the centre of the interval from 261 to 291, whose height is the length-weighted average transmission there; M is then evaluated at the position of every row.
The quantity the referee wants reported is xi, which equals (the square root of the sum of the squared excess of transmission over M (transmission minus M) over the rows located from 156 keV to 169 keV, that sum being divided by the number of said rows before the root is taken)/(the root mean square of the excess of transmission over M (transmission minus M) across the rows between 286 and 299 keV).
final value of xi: 0.1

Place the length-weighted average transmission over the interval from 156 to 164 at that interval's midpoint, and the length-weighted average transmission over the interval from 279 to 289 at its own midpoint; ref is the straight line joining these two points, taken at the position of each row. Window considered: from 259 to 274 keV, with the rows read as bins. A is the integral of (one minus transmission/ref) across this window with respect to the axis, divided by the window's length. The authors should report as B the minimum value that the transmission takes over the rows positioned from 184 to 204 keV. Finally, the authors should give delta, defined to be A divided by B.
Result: -0.0005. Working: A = -0.2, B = 403.6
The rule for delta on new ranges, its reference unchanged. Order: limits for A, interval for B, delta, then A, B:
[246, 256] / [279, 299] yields -0.0027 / -0.5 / 197.2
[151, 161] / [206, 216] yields 0.0001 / 0.0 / 420.9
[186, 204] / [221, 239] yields -0.0005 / -0.2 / 414.9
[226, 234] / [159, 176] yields -0.0018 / -0.4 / 245.1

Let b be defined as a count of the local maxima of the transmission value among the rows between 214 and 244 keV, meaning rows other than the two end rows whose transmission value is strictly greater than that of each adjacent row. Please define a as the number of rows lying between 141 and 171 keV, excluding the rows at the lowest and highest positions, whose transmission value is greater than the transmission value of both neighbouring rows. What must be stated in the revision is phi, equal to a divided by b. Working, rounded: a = 3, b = 3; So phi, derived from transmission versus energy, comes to 1.00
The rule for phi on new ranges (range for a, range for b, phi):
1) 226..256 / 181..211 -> 1.00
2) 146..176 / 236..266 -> 2.00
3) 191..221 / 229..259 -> 1.00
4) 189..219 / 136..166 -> 0.67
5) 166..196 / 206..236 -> 0.67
